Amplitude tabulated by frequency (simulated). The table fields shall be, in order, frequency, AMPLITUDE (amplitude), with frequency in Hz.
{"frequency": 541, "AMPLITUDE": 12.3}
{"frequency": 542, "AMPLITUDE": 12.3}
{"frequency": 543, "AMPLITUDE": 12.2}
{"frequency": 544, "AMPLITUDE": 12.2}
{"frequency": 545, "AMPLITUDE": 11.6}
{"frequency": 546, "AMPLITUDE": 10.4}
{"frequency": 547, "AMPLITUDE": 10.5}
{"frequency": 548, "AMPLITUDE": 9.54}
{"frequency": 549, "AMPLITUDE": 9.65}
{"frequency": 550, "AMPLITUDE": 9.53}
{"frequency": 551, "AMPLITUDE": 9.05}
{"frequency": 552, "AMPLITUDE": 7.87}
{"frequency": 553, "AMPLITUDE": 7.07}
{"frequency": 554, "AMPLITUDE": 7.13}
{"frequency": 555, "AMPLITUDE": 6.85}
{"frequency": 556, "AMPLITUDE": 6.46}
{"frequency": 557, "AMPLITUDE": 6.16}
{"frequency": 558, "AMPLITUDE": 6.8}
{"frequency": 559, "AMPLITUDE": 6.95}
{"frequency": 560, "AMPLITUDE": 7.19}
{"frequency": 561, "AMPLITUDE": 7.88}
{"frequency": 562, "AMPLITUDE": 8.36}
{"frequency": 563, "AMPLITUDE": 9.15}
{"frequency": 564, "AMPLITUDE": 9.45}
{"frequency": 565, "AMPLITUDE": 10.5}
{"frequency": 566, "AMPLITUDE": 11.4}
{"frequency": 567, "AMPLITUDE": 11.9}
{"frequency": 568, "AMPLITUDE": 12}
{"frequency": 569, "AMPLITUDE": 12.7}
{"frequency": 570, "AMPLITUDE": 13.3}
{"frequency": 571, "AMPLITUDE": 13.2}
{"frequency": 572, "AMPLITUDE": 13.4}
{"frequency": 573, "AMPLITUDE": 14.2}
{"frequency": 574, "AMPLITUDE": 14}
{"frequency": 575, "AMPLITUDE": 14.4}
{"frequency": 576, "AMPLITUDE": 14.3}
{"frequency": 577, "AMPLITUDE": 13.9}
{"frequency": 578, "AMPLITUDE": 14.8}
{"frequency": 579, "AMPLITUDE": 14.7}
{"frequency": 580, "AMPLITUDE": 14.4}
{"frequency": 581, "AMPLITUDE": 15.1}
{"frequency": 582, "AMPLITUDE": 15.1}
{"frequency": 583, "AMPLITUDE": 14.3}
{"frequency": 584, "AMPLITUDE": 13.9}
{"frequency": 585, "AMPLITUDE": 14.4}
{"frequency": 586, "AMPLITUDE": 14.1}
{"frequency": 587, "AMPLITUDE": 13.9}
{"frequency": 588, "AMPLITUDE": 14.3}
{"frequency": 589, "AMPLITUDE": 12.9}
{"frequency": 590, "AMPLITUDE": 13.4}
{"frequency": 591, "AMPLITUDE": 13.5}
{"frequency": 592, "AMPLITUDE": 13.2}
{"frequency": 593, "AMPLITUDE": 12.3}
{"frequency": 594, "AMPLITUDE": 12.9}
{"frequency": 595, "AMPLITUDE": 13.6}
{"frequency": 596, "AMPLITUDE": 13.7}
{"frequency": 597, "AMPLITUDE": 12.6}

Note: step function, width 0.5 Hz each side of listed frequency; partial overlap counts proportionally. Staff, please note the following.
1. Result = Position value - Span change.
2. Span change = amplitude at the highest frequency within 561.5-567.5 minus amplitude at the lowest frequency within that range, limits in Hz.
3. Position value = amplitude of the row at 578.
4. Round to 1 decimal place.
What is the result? 11.3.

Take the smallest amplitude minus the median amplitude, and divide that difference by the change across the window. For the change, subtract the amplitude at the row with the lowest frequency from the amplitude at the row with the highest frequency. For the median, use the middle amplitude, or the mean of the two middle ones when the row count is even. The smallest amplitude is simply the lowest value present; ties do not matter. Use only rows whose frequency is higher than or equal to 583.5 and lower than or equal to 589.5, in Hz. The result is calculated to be 1.1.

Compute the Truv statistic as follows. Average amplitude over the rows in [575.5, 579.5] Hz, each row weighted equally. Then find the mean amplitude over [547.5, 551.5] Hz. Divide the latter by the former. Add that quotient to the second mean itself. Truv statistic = 10.10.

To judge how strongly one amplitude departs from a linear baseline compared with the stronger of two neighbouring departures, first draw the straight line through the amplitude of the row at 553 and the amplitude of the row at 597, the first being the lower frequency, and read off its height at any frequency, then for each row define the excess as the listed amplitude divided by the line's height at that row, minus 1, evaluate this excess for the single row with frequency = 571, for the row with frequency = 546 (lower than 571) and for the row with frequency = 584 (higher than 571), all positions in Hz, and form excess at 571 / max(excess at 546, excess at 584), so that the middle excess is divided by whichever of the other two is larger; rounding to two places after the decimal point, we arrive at 0.61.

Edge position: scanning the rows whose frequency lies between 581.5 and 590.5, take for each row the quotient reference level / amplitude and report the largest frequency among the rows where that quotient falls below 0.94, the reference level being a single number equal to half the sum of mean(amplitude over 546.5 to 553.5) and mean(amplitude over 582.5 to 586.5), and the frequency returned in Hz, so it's 590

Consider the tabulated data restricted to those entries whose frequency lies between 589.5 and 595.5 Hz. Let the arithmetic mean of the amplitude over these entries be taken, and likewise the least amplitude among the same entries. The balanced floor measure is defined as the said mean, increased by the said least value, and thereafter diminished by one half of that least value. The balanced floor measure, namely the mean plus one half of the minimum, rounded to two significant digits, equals 19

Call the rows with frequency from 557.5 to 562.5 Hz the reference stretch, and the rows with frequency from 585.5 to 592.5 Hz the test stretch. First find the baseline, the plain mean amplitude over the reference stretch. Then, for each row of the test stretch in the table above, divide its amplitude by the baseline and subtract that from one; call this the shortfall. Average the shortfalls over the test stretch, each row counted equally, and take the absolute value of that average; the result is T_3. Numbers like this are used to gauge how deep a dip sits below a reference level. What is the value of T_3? 0.83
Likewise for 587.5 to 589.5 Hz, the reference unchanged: 0.83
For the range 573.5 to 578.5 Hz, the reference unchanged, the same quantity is 0.92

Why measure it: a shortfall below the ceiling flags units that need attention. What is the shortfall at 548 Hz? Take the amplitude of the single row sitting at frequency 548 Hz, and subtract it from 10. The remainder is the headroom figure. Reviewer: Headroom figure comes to 0.5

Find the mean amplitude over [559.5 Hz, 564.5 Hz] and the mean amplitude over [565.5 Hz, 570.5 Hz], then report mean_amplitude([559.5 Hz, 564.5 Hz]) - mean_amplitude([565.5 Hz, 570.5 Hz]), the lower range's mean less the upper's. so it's -3.9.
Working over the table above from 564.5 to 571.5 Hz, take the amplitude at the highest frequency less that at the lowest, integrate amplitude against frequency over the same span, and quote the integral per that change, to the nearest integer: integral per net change 31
